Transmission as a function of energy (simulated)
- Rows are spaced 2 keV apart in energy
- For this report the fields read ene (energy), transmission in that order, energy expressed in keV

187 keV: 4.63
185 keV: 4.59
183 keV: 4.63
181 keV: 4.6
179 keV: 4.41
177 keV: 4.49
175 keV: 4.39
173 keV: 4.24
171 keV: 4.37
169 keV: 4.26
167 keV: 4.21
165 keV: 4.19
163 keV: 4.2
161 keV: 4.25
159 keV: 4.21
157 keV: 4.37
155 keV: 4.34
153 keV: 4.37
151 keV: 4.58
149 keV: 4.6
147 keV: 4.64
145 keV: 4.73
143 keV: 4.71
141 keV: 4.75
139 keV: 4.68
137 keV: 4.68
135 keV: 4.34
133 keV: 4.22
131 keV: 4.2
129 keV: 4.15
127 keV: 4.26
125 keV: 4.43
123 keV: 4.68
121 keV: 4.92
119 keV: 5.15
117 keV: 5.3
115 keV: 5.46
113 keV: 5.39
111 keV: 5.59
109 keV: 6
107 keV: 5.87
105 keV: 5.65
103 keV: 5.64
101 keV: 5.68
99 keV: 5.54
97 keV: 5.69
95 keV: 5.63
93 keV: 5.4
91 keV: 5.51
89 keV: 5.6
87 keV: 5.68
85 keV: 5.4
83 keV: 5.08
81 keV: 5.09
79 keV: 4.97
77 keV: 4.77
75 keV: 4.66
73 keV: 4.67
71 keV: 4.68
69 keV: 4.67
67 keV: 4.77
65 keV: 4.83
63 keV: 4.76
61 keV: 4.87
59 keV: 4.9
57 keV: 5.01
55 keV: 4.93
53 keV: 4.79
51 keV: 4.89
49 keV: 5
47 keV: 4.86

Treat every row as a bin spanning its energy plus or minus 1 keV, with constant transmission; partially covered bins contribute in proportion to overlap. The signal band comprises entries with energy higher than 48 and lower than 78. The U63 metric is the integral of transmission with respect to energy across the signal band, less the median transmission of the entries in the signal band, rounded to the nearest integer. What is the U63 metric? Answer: 140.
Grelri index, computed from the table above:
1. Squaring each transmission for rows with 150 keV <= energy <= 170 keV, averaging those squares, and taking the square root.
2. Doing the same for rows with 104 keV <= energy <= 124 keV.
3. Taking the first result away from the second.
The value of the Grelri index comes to 1.1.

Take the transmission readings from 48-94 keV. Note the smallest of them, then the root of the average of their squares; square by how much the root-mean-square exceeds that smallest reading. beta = 0.12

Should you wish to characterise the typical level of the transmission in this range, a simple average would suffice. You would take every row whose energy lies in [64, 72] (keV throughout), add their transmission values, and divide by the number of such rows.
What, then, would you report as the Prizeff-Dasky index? 4.7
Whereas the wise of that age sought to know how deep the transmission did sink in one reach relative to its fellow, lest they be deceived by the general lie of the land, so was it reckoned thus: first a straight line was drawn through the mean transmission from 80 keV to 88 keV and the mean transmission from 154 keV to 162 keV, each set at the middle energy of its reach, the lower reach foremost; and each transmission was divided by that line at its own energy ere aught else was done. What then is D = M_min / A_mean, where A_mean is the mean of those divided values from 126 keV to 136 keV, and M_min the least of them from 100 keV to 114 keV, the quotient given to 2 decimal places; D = 1.21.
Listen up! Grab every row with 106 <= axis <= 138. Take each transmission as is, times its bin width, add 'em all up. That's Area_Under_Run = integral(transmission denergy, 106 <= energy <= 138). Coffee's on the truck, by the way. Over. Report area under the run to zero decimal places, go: 157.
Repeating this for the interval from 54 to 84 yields 145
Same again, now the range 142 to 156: 64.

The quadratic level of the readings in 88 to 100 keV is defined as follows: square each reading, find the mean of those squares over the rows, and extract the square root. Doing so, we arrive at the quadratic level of 5.6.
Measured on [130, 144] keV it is 4.5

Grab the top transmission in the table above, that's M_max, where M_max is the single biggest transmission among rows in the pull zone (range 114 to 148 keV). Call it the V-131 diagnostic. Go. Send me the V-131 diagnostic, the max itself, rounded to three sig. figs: 5.46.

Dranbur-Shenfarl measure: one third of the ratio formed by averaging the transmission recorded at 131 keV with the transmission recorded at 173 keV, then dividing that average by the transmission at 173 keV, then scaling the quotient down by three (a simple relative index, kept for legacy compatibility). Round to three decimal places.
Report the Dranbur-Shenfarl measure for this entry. 0.332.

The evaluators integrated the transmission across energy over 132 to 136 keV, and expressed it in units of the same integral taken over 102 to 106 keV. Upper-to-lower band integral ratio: 0.76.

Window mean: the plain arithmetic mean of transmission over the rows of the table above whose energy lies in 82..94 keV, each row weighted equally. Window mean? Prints 5.4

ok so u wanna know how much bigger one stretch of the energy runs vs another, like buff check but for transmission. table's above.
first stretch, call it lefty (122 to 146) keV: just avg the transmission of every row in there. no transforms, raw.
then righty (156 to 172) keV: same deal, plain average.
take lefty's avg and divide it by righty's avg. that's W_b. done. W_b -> 1.05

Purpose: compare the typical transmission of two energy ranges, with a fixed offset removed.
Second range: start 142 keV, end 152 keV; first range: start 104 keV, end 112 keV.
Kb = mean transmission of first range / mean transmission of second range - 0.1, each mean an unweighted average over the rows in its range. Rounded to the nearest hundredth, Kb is 1.14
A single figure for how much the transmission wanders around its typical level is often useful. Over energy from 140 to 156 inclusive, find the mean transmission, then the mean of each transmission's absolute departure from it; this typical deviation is 0.12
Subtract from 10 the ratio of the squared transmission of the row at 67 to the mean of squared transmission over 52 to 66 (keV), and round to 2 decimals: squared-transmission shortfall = 9.04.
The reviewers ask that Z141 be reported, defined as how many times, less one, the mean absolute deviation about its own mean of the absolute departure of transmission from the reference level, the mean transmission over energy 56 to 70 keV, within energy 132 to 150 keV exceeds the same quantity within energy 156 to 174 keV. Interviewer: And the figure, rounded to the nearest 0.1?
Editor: 1.7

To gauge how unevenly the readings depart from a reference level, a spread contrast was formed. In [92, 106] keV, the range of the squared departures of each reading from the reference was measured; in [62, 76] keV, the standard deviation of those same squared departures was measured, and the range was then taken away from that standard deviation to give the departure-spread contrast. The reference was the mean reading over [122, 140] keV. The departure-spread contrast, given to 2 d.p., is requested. -0.62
